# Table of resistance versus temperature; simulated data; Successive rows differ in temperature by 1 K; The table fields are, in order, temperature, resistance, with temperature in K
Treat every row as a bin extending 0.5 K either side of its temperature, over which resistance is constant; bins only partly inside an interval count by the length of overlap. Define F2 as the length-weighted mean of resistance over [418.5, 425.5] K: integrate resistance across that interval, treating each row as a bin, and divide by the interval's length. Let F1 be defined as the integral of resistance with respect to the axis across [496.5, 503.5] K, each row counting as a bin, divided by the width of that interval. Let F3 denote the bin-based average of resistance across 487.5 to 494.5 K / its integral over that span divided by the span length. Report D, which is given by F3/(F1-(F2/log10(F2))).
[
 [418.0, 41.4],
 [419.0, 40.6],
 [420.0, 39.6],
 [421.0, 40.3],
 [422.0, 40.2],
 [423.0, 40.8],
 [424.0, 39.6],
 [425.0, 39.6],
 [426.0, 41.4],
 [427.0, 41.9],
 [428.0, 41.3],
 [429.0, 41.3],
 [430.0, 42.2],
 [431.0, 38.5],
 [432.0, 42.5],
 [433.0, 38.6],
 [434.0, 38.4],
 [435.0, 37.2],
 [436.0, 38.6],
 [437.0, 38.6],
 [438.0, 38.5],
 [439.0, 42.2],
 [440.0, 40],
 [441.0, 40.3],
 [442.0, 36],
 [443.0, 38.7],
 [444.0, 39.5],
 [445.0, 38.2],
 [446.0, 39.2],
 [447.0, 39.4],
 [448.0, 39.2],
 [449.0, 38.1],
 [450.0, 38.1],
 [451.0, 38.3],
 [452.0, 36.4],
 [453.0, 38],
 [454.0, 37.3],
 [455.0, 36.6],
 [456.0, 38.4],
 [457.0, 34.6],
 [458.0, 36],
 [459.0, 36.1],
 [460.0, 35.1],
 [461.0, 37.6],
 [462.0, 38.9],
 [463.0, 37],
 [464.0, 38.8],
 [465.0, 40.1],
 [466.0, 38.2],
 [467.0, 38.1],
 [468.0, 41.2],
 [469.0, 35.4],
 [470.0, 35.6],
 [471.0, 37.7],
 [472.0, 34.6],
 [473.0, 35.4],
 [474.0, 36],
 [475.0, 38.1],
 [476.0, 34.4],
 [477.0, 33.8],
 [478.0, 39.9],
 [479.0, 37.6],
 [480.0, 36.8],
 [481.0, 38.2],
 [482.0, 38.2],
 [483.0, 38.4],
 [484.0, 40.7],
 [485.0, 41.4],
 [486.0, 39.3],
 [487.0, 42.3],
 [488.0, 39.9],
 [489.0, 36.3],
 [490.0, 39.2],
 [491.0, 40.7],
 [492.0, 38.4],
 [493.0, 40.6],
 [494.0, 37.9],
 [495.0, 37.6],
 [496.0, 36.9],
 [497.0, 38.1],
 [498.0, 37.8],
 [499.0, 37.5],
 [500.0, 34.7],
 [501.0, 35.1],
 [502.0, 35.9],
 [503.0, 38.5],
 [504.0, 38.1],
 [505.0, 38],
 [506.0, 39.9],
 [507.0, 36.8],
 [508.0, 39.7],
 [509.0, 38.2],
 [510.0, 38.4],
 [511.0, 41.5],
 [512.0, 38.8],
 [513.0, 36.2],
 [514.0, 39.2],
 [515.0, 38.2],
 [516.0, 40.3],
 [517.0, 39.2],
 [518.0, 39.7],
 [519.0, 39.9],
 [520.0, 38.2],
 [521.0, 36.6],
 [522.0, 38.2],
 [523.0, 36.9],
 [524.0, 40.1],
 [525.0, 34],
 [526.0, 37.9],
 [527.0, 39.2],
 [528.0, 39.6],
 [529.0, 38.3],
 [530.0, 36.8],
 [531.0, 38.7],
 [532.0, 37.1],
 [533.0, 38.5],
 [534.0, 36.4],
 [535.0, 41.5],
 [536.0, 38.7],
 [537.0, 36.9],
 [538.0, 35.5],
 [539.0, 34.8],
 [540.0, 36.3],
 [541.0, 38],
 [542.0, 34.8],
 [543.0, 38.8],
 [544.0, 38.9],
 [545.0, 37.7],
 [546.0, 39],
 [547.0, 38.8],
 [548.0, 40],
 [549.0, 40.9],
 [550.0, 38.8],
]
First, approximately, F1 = 36.8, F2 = 40.1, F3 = 39.0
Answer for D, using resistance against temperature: 3.31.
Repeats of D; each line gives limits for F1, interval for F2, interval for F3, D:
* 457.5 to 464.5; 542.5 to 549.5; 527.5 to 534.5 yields 3.04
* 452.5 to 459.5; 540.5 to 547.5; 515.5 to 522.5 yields 3.07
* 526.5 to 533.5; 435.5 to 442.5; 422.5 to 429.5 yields 2.98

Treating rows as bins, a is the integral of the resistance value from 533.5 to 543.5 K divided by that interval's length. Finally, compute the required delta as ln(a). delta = 3.616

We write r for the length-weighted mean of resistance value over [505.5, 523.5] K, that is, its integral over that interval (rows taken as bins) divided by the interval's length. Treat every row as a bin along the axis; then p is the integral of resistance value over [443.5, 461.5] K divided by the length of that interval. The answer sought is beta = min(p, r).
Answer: 37.6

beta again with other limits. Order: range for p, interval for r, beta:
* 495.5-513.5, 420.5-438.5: 37.8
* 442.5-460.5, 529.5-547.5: 37.6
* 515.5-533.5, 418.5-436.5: 38.3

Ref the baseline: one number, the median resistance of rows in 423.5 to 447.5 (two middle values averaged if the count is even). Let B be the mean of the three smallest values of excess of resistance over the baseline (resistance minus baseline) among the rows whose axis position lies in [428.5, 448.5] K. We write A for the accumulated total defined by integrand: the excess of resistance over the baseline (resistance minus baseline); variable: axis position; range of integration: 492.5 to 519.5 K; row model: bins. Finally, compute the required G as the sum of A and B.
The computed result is -35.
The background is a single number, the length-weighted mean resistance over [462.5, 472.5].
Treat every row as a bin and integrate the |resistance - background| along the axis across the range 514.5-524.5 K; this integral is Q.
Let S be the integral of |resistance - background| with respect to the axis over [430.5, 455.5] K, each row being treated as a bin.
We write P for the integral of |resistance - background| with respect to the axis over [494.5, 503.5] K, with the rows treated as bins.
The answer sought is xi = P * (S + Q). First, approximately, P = 9.7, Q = 14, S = 34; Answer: 472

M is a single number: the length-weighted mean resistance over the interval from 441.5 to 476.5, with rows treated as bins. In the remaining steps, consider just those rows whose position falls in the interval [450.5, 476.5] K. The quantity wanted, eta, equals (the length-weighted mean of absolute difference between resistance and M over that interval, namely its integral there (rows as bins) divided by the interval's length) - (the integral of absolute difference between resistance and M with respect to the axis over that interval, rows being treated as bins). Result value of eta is -36.3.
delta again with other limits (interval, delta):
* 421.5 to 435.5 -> 3.695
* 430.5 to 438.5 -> 3.660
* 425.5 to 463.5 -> 3.654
